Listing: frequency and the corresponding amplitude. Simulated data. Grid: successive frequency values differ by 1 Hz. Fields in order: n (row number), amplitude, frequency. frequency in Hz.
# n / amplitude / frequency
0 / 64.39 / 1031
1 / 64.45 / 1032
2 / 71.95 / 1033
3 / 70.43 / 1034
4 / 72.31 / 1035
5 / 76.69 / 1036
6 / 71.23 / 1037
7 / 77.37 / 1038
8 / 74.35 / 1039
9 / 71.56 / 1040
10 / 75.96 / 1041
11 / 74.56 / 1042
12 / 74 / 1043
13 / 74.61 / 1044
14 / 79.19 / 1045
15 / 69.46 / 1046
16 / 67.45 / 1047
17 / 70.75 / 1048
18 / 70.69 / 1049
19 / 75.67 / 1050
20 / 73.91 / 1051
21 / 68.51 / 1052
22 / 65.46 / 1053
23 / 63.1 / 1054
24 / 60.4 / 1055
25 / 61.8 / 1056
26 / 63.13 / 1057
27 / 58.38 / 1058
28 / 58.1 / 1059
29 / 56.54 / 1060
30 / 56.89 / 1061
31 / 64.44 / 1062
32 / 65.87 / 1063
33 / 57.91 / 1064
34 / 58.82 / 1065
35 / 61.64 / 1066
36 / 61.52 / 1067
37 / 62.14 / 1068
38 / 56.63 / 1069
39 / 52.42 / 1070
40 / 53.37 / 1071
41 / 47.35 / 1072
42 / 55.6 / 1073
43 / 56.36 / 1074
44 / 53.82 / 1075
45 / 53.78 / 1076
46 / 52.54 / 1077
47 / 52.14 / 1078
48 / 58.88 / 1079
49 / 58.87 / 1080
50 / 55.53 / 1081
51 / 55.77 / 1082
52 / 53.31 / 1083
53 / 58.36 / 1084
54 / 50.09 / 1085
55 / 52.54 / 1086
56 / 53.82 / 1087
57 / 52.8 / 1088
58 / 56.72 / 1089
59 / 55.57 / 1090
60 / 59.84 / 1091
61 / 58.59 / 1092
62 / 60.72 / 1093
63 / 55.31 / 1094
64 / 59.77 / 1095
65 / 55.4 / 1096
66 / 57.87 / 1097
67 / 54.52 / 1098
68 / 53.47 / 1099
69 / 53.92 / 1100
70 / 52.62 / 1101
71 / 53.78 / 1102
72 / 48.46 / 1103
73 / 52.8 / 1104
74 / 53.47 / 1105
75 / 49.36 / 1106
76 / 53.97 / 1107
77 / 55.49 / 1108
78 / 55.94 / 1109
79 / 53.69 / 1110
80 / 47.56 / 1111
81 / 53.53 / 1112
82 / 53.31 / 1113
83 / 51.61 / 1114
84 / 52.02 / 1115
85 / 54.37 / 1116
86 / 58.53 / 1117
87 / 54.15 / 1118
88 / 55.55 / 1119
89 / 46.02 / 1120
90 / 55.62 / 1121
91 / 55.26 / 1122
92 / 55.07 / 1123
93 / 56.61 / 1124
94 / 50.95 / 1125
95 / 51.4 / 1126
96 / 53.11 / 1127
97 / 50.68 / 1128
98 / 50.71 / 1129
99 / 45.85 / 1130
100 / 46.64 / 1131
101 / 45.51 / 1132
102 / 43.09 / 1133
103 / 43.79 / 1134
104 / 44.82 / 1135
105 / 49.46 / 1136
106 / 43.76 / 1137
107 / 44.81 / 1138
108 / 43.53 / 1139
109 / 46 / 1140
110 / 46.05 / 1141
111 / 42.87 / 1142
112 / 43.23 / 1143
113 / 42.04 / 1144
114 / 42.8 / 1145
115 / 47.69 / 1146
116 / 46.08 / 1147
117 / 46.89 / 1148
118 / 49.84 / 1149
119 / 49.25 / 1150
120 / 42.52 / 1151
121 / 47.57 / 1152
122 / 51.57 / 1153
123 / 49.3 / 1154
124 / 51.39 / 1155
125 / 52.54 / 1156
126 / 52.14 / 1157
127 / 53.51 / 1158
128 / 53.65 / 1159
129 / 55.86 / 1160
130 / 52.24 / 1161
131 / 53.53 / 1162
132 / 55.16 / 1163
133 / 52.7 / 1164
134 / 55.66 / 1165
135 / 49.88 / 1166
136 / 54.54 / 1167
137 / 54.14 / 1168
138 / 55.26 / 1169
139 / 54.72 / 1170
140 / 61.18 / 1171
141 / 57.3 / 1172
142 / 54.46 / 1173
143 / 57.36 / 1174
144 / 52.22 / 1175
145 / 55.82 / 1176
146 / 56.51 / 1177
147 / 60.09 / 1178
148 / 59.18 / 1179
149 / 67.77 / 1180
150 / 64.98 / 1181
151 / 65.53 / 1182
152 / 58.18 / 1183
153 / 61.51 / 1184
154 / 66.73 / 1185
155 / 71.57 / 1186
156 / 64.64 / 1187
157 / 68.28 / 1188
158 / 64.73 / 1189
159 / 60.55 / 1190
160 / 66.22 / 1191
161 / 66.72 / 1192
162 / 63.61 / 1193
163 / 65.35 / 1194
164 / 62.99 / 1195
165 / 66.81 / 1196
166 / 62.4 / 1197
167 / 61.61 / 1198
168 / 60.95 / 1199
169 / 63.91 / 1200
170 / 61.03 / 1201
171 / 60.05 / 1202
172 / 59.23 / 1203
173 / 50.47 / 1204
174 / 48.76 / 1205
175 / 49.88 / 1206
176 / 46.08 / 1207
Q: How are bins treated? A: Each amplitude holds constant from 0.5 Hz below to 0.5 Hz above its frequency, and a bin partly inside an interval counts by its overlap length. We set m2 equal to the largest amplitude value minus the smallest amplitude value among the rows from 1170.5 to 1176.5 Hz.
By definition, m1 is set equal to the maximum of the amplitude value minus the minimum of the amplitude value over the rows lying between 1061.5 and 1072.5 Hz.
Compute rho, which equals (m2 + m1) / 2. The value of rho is 14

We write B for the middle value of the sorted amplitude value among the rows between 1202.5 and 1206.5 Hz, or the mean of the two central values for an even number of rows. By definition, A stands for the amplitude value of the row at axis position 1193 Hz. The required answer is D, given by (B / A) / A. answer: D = 0.012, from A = 63.61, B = 50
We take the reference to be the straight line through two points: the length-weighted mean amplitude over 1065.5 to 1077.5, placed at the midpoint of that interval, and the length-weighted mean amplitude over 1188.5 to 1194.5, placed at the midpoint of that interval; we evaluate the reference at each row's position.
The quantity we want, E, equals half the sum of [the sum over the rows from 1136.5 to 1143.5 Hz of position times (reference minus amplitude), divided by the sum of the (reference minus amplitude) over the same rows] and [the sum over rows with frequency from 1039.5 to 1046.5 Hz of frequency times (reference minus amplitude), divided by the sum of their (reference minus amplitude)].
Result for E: 1091.5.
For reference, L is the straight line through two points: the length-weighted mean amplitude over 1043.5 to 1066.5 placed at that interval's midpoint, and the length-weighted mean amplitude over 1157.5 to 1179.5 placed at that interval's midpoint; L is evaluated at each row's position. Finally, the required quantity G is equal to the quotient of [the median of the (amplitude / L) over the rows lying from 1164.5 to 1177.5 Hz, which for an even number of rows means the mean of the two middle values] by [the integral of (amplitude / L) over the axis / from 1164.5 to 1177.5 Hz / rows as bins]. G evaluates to 0.0766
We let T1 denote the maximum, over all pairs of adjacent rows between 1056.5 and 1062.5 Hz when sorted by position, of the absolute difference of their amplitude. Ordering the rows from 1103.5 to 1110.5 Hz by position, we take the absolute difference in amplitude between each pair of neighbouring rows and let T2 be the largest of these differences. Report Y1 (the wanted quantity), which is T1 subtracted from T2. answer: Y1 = -2.9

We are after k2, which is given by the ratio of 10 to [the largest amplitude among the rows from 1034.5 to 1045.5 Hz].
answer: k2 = 0.126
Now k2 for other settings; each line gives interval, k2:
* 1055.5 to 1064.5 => 0.152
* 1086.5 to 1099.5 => 0.165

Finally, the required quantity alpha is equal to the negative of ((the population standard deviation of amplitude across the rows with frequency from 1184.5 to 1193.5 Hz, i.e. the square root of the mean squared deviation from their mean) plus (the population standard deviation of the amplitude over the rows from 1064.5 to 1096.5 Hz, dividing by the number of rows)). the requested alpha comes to -6.4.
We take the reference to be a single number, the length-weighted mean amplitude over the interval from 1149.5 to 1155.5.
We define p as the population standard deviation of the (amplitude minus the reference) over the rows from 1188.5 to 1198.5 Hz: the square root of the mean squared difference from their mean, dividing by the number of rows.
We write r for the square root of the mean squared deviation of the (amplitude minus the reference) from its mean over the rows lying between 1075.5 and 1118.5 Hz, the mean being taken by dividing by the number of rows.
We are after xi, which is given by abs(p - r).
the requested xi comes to 0.9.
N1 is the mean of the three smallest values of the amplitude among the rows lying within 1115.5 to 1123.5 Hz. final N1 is 51.5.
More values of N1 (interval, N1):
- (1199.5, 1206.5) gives 49.7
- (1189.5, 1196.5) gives 62.4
